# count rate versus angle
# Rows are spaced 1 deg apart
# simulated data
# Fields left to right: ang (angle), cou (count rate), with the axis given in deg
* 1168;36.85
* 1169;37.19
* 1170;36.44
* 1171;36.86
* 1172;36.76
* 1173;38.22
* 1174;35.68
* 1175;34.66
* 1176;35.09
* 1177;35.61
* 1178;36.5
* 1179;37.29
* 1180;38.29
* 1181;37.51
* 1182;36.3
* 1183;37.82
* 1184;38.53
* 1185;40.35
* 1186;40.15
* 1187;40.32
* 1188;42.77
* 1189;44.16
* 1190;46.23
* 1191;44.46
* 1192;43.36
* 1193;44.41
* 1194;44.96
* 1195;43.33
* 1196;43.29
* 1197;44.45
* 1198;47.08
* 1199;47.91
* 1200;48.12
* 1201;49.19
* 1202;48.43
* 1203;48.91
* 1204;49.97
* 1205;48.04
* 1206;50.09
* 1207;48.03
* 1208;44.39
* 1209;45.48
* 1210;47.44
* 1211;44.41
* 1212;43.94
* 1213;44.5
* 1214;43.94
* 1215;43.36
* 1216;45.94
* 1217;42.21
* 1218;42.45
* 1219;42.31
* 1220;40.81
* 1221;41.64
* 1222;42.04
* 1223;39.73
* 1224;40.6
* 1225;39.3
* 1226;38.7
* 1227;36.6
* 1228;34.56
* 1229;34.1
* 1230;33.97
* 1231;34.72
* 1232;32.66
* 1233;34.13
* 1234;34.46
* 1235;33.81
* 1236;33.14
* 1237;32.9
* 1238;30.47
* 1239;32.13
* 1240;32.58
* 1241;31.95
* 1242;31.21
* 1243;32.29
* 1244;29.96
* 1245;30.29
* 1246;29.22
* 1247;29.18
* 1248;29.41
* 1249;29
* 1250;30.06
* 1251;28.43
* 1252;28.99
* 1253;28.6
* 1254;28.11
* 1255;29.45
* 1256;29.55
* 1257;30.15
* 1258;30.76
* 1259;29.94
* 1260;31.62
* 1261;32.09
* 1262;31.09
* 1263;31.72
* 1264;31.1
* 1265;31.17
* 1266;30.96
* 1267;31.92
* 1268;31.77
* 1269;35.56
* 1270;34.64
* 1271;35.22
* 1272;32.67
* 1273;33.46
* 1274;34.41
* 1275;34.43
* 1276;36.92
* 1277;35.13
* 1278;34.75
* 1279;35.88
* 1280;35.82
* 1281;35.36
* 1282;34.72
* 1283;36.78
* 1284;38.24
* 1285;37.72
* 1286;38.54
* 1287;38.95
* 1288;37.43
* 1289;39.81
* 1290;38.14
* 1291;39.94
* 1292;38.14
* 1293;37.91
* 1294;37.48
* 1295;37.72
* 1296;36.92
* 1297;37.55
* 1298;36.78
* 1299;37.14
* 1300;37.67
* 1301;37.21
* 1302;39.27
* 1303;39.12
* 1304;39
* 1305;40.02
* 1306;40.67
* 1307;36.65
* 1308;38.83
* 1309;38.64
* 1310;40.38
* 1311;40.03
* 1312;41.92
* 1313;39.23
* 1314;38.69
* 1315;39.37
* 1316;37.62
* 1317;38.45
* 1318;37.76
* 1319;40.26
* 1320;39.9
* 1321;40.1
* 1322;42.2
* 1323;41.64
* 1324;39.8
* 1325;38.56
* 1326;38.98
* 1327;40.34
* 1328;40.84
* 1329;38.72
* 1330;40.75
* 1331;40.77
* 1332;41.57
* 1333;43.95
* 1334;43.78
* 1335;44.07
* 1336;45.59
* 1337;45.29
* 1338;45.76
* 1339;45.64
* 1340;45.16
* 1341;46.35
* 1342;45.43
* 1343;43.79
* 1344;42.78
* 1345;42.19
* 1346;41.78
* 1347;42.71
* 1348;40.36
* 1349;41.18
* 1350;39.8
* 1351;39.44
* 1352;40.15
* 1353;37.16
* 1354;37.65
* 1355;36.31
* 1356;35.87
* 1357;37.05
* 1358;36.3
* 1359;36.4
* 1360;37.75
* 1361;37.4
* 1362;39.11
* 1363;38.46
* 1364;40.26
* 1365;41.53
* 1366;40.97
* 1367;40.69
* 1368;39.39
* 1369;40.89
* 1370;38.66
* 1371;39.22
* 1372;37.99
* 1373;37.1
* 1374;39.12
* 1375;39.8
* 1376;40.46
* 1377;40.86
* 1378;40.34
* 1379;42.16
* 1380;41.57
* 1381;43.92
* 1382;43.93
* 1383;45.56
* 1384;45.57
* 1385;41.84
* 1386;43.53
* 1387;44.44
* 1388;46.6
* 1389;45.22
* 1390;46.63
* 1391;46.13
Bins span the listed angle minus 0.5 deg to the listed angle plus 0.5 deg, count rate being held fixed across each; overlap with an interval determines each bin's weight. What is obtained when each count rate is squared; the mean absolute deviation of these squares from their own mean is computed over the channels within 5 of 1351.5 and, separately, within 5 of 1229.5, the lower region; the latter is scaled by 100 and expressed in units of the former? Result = 87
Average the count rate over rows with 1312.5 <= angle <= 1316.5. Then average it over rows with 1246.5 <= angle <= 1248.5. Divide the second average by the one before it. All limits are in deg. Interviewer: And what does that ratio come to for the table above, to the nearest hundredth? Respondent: 0.76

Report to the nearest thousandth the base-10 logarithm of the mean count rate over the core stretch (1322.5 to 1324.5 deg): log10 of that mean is 1.610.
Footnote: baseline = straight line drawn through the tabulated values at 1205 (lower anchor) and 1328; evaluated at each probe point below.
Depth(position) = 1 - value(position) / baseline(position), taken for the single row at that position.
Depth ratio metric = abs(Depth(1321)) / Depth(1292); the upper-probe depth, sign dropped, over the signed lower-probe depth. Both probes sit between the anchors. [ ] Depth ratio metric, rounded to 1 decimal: 0.2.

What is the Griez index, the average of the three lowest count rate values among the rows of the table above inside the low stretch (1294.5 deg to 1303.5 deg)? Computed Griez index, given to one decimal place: 36.9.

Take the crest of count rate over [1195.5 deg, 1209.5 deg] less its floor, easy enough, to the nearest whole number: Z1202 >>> 7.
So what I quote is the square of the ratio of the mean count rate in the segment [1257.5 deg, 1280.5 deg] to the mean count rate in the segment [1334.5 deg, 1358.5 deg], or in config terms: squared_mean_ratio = 0.64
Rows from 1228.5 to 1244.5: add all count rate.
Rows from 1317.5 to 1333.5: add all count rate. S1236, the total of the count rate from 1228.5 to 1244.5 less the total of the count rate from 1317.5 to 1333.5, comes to -122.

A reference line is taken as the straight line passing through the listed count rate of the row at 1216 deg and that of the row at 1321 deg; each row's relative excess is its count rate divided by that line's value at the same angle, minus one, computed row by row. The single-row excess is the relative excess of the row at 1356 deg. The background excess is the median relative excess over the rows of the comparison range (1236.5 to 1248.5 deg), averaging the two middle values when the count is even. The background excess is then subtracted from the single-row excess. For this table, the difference 0.25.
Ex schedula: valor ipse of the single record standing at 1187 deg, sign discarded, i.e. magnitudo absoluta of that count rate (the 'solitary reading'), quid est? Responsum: 40.3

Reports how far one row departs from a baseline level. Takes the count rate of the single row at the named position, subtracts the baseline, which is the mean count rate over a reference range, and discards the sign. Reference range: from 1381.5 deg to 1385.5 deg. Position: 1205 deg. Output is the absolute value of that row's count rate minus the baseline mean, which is 3.8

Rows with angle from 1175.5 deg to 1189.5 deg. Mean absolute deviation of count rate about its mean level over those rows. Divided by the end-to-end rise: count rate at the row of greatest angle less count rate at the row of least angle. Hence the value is 0.2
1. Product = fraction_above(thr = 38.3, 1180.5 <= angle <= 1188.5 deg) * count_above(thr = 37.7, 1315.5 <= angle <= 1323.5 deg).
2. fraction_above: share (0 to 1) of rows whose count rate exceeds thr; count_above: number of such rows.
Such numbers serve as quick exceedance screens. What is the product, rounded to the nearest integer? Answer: 4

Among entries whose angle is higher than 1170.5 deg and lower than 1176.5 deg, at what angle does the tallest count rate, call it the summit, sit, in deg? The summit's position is 1173 deg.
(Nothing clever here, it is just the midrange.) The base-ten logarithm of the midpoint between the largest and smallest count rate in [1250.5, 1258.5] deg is 1.47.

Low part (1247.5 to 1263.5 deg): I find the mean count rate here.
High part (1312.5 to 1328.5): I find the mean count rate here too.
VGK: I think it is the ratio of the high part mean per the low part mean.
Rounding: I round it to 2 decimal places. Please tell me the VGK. 1.32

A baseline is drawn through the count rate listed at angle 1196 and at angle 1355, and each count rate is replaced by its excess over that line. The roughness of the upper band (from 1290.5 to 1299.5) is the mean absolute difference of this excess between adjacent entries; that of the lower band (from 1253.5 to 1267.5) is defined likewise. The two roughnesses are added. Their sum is 1.4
